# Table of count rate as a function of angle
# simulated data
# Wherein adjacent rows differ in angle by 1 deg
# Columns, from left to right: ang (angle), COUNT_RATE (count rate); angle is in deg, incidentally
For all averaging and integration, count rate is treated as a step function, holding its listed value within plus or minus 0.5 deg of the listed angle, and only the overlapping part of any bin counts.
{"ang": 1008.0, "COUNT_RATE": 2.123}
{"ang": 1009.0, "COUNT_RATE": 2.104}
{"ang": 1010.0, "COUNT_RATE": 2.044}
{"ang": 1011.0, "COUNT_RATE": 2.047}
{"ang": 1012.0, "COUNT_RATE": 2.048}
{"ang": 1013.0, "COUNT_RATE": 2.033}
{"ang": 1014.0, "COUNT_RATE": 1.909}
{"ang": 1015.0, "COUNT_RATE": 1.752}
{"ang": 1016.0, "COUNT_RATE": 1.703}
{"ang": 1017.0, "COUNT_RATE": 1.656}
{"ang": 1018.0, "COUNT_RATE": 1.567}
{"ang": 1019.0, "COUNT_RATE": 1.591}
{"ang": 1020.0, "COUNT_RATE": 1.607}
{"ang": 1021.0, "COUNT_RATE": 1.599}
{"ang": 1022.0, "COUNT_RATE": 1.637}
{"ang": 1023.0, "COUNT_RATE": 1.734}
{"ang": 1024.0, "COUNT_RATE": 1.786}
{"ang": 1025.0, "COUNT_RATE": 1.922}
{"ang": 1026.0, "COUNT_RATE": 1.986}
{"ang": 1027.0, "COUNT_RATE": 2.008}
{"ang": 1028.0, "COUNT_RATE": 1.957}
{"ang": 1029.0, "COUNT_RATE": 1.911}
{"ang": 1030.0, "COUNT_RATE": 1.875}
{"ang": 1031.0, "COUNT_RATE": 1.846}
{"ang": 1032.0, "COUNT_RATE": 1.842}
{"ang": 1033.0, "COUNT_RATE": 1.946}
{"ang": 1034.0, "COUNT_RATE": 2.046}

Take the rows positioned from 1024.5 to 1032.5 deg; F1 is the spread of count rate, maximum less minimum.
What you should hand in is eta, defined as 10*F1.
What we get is 1.7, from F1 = 0.17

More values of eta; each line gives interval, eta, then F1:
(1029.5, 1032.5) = 0.3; 0.03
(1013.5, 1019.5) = 3.4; 0.34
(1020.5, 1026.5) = 3.9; 0.39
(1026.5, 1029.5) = 1.0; 0.10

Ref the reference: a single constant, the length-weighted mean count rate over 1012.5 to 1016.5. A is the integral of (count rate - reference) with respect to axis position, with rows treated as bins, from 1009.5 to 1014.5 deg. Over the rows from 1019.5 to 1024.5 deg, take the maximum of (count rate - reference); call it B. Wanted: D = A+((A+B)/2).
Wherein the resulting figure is 1.2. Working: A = 0.8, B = -0.06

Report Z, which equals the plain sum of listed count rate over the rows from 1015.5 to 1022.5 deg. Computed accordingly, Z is 11.36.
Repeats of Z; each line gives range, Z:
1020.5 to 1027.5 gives 12.67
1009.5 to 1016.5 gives 13.54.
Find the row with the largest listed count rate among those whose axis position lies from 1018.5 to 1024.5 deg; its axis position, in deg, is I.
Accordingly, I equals 1024.0 deg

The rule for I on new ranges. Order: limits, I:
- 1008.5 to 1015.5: 1009.0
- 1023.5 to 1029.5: 1027.0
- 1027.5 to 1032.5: 1028.0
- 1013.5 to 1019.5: 1014.0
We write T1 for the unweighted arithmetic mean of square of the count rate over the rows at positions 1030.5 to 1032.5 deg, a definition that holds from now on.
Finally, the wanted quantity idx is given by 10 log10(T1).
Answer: 5.3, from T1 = 3.40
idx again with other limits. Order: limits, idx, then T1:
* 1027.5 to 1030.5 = 5.6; 3.67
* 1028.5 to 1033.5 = 5.5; 3.55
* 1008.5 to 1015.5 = 6.0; 3.98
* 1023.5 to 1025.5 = 5.4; 3.44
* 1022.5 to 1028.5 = 5.6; 3.62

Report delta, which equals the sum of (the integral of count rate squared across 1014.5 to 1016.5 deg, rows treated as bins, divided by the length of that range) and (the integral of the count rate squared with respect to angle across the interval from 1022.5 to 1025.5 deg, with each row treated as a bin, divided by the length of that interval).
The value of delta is 6.3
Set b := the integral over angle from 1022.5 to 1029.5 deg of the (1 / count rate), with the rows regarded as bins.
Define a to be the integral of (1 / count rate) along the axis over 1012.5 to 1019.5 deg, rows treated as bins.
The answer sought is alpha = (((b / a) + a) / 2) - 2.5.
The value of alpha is -0.02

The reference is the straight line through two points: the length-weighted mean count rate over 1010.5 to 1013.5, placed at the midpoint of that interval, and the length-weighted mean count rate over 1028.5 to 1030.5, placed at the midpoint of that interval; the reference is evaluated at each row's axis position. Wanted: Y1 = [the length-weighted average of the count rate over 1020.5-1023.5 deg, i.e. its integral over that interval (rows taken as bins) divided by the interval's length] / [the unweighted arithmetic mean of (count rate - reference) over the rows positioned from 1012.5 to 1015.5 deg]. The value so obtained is -13.0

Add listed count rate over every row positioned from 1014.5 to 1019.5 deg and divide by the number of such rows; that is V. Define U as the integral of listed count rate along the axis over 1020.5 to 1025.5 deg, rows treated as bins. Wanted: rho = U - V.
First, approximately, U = 8.7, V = 1.65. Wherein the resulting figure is 7.0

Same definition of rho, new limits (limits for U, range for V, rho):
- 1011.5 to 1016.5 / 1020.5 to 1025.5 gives 7.7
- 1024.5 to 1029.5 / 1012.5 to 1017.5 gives 8.0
